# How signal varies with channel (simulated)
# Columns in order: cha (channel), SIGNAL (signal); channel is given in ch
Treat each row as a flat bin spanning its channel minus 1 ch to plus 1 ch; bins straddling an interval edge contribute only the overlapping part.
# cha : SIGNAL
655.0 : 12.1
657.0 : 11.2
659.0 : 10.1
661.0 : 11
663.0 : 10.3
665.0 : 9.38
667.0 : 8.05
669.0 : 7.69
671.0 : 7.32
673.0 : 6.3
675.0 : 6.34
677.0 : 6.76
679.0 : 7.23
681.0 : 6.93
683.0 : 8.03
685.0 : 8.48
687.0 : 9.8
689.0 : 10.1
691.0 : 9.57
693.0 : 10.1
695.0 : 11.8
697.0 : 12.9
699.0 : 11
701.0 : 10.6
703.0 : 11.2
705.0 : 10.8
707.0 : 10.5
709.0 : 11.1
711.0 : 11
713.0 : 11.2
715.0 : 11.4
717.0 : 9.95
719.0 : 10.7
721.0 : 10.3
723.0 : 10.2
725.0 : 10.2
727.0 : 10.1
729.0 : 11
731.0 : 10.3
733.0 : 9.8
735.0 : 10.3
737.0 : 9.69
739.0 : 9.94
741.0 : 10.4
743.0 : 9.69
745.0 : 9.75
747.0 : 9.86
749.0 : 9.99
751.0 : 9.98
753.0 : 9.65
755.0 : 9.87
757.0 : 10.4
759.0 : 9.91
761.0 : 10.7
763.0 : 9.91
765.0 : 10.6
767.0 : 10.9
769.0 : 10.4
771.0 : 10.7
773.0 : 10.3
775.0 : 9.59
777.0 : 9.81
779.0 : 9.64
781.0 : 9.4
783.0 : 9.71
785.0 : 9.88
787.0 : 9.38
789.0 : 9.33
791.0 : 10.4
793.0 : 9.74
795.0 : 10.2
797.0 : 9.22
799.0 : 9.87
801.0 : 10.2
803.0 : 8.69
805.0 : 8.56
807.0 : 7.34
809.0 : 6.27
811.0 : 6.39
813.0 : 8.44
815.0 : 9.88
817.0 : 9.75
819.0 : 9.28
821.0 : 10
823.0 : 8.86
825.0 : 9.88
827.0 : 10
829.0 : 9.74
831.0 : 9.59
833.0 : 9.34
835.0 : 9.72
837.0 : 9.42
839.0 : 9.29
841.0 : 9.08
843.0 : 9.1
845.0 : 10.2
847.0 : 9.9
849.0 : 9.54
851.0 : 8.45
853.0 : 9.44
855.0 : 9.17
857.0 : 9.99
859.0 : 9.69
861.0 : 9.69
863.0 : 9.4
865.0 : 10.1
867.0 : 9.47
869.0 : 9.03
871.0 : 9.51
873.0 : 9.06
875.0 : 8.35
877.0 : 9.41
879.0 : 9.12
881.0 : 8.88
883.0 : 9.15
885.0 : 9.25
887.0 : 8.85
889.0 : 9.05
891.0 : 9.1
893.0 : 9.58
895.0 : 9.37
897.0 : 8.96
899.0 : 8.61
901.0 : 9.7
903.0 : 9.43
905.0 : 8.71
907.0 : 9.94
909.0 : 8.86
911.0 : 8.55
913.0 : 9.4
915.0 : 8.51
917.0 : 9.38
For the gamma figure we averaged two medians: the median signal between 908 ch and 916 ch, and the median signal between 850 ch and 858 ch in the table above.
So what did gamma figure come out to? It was 9.0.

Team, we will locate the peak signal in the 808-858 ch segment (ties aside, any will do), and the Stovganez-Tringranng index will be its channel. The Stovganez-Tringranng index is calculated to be 845.0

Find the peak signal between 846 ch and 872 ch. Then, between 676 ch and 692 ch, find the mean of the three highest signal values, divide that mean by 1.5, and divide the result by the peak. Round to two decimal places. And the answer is 0.65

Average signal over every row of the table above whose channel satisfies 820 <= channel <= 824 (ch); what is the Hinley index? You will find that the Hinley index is 9.4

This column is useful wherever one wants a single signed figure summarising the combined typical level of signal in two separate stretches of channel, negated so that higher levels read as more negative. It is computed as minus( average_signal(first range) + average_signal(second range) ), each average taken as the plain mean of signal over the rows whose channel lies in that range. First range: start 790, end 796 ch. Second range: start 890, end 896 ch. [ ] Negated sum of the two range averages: -19.5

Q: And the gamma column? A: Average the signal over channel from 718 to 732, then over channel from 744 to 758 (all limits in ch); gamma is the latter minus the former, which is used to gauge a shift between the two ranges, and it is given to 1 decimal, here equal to -0.5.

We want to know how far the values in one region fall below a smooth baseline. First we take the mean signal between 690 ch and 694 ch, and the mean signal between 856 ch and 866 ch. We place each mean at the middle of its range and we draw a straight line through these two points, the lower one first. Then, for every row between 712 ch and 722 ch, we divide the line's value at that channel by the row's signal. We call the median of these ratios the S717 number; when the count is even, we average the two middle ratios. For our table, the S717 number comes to 0.918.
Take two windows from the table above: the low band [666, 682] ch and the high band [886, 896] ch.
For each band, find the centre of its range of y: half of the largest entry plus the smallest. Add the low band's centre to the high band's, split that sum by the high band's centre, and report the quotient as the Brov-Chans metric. 1.8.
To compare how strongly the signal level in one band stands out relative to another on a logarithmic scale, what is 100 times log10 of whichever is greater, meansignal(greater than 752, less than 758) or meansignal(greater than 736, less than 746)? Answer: 100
